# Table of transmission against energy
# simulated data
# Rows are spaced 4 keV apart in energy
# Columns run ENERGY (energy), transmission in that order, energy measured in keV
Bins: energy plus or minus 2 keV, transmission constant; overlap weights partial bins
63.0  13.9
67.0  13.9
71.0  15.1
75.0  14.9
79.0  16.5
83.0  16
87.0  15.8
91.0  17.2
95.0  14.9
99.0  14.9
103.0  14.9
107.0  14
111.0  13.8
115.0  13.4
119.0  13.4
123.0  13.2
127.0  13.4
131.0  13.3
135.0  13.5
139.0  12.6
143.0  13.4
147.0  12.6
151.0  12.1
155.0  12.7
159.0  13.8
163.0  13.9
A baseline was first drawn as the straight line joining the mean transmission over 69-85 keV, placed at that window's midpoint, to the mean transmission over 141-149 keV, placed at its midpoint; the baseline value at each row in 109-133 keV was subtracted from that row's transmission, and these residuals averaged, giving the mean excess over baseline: -0.51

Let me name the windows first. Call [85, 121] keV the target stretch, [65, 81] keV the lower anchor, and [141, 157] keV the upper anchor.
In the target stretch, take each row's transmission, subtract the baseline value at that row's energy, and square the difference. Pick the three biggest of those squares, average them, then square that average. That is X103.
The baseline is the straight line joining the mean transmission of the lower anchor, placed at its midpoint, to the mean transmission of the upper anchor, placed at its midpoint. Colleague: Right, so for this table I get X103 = 9.0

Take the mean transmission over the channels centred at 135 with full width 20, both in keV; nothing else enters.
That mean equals 13.2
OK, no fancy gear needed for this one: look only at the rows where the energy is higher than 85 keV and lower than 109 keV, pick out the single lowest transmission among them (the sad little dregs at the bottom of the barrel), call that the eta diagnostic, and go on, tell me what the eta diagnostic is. 14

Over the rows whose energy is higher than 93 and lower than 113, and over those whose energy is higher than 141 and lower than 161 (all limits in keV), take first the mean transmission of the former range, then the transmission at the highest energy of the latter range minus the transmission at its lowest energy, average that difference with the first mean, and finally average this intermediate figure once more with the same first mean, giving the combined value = 11.0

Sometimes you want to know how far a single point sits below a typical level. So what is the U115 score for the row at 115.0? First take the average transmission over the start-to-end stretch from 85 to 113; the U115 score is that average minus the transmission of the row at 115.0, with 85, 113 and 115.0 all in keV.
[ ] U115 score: 1.7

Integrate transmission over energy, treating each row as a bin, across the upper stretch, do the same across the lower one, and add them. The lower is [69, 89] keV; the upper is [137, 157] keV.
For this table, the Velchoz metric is 567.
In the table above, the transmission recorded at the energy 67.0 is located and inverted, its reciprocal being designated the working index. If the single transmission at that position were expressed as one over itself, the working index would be 0.0719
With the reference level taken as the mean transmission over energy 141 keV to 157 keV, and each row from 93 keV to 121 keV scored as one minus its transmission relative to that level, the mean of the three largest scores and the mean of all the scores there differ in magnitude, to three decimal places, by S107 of 0.051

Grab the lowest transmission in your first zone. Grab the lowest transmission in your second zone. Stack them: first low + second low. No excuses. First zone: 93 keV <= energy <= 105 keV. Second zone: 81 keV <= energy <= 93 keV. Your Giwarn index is 30.7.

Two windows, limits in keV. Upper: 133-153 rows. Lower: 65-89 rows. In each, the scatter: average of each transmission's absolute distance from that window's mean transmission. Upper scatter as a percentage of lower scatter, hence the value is 67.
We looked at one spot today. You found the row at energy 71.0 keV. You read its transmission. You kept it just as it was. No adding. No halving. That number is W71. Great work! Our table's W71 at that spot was 15.1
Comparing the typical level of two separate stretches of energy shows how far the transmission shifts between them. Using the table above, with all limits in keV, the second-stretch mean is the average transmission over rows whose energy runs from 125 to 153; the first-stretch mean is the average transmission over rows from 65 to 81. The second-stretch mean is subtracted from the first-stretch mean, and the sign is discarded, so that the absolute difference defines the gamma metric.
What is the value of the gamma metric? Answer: 2.1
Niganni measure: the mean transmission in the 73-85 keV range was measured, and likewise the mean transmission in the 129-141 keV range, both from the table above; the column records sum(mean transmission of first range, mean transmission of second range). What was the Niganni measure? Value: 28.9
